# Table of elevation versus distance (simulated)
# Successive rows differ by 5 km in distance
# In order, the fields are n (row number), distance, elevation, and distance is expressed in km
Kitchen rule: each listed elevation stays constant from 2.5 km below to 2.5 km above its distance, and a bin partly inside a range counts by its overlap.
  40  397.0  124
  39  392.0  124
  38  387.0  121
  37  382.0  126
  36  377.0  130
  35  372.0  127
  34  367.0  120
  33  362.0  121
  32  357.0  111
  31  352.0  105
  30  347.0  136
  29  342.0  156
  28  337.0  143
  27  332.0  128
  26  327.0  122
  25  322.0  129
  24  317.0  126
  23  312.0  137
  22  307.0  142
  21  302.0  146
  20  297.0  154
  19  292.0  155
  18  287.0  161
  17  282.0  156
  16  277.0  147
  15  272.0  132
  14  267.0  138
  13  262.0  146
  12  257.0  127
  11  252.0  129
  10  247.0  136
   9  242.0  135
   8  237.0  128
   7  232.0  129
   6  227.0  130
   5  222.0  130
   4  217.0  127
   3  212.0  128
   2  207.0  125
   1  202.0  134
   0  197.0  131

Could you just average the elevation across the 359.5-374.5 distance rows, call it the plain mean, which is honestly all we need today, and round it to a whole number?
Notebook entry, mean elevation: 123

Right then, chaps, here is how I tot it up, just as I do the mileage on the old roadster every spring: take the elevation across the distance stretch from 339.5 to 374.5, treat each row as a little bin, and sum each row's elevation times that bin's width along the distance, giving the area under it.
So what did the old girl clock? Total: 4380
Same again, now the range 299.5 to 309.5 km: 1440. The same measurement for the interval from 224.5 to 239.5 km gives 1935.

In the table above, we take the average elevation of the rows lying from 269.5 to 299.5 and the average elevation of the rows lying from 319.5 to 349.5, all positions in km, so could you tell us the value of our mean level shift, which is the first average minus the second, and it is 15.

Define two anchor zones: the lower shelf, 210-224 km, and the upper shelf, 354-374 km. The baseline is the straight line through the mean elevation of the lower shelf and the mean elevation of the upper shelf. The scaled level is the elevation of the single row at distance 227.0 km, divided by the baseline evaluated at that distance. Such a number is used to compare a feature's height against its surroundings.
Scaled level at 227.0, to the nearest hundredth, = 1.02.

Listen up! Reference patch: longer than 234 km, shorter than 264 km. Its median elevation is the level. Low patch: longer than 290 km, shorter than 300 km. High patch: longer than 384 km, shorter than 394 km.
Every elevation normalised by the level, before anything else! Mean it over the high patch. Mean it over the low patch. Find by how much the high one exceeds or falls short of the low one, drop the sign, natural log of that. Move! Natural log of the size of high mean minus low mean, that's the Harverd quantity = -1.4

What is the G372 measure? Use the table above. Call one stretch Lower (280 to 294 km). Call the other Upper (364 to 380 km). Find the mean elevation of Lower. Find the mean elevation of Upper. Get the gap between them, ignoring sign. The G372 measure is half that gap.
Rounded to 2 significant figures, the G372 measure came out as 16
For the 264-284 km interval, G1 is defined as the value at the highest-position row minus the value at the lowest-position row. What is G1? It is 18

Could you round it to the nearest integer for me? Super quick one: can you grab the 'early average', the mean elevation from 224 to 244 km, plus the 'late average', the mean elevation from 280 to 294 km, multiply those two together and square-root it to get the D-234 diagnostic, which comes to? 143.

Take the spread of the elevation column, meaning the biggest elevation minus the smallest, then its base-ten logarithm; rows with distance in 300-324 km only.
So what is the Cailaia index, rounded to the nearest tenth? 1.3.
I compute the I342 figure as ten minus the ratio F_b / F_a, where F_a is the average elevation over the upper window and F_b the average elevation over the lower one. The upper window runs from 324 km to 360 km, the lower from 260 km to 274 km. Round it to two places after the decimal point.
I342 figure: 8.92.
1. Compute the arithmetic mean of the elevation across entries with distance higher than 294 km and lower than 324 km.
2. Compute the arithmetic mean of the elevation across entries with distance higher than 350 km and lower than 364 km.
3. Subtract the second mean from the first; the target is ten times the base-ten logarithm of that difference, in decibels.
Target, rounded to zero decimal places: 14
